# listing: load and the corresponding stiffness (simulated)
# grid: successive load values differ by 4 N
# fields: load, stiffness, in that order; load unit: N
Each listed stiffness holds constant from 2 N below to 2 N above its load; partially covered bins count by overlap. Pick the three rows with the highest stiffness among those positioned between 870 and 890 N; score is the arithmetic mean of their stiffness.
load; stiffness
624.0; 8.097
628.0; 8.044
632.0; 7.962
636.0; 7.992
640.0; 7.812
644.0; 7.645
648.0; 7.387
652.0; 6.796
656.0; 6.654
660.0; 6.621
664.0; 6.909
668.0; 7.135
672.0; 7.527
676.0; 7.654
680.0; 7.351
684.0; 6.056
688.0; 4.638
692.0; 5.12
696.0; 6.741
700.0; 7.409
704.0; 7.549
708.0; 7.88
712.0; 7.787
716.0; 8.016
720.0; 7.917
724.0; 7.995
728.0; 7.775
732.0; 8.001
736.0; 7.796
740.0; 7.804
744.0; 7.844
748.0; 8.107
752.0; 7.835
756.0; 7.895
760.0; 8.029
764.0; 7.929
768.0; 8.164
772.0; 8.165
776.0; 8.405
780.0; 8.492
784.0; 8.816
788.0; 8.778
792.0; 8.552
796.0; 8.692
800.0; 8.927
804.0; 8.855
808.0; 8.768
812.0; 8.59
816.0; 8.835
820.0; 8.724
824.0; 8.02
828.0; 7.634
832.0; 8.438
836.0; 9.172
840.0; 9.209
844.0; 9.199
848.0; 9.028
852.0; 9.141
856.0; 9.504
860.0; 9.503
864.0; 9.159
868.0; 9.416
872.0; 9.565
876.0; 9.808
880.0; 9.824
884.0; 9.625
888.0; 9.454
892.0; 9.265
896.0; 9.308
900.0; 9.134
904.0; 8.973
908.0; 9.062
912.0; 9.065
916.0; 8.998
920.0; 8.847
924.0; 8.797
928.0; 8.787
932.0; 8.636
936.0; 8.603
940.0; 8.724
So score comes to 9.8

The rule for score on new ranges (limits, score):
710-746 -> 8.0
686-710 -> 7.6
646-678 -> 7.5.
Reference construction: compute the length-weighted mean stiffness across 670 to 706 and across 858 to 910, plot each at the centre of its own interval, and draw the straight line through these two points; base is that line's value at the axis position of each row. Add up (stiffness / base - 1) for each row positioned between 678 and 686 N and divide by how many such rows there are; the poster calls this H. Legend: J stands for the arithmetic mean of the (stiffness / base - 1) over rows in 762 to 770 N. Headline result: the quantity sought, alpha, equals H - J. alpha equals -0.02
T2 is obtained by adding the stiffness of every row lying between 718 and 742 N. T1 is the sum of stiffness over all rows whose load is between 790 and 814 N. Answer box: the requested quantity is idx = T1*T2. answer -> 2477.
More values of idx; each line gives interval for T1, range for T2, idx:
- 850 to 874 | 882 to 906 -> 3139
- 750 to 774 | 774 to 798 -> 2484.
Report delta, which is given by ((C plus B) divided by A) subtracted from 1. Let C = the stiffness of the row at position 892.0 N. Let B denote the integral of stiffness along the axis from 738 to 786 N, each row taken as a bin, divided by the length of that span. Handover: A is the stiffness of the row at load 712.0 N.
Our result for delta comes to -1.23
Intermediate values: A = 7.787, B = 8.1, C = 9.265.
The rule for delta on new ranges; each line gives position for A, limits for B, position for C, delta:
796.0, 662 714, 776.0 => -0.76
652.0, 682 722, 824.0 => -1.20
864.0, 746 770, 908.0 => -0.86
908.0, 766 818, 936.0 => -0.90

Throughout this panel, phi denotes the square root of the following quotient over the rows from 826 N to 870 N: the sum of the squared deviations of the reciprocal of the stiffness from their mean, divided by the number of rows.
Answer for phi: 0.007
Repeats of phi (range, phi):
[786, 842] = 0.006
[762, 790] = 0.004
